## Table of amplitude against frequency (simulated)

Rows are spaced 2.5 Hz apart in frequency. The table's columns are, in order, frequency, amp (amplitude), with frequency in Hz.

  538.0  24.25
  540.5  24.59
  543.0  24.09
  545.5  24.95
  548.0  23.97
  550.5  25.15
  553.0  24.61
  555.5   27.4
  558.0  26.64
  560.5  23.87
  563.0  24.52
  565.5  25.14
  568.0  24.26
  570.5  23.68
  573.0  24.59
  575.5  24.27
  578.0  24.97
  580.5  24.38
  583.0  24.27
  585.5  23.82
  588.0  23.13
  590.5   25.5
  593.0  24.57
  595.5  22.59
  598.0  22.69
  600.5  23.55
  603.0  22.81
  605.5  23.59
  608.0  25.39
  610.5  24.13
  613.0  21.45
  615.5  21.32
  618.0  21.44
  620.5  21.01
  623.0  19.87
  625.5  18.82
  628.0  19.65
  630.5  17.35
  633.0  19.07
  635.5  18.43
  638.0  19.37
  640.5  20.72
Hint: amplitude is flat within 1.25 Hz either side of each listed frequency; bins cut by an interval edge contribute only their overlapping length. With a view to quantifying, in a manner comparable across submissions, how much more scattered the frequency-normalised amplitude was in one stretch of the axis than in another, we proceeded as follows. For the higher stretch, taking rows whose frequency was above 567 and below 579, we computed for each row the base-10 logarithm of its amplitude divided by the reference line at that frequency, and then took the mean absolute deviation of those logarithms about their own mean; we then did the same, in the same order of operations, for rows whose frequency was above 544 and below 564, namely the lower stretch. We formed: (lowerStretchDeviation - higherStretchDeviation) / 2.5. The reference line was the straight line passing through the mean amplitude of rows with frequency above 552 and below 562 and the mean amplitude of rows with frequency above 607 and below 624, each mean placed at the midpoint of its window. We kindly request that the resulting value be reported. 0.0034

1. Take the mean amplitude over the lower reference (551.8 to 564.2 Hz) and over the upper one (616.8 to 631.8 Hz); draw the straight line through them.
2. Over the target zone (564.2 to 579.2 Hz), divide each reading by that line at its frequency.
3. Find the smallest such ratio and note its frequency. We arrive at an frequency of 570.5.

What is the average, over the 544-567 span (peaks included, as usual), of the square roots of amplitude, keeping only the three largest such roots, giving 5.14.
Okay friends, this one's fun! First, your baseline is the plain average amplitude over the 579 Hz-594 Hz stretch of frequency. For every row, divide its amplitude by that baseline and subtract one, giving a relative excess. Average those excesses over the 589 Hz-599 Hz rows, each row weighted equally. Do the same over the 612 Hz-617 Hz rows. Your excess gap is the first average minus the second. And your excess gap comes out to 0.10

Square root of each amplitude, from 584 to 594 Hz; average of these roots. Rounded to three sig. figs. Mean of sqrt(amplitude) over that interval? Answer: 4.92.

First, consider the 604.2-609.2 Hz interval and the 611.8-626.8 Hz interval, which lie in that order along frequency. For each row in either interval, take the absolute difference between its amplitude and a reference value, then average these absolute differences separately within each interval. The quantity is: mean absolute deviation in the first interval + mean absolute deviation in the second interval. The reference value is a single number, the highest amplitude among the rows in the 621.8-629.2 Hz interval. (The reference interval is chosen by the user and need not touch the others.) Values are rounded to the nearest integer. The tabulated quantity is 6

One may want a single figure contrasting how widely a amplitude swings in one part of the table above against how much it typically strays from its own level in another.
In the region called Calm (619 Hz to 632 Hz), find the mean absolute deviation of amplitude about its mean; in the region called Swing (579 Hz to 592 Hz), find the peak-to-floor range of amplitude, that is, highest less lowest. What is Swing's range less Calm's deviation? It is 1.37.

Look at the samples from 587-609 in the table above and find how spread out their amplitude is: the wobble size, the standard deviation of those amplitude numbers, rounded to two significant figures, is 1.1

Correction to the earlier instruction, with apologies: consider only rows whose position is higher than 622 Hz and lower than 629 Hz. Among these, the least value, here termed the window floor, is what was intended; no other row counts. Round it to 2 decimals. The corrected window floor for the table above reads 18.82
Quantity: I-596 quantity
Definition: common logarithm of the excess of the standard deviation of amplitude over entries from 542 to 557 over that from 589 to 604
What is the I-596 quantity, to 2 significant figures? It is -1.2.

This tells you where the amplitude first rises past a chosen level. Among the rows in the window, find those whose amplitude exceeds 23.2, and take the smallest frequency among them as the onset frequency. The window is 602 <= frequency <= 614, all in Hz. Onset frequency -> 605.5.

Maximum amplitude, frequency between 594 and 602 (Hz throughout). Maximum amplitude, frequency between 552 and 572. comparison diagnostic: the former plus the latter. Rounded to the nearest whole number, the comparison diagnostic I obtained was 51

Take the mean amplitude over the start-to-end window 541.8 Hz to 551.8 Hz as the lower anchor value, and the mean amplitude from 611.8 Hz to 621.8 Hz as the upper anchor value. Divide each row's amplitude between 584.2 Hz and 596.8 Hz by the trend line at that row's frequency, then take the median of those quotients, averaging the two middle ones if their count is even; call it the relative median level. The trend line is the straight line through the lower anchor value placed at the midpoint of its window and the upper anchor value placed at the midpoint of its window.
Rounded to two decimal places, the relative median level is 1.05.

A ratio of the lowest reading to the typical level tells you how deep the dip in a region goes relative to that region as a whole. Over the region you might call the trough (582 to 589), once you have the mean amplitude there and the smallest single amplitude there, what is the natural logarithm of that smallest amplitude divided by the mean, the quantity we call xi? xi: -0.026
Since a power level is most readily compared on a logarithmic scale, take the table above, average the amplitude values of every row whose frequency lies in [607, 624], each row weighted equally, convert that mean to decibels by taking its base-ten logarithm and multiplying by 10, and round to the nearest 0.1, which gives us 13.4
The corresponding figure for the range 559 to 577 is 13.9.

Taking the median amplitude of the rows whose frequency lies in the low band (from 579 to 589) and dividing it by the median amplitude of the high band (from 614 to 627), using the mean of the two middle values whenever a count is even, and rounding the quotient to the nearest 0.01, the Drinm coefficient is 1.14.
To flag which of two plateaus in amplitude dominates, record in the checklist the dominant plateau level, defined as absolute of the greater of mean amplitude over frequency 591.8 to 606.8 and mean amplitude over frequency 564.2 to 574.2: 24.4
